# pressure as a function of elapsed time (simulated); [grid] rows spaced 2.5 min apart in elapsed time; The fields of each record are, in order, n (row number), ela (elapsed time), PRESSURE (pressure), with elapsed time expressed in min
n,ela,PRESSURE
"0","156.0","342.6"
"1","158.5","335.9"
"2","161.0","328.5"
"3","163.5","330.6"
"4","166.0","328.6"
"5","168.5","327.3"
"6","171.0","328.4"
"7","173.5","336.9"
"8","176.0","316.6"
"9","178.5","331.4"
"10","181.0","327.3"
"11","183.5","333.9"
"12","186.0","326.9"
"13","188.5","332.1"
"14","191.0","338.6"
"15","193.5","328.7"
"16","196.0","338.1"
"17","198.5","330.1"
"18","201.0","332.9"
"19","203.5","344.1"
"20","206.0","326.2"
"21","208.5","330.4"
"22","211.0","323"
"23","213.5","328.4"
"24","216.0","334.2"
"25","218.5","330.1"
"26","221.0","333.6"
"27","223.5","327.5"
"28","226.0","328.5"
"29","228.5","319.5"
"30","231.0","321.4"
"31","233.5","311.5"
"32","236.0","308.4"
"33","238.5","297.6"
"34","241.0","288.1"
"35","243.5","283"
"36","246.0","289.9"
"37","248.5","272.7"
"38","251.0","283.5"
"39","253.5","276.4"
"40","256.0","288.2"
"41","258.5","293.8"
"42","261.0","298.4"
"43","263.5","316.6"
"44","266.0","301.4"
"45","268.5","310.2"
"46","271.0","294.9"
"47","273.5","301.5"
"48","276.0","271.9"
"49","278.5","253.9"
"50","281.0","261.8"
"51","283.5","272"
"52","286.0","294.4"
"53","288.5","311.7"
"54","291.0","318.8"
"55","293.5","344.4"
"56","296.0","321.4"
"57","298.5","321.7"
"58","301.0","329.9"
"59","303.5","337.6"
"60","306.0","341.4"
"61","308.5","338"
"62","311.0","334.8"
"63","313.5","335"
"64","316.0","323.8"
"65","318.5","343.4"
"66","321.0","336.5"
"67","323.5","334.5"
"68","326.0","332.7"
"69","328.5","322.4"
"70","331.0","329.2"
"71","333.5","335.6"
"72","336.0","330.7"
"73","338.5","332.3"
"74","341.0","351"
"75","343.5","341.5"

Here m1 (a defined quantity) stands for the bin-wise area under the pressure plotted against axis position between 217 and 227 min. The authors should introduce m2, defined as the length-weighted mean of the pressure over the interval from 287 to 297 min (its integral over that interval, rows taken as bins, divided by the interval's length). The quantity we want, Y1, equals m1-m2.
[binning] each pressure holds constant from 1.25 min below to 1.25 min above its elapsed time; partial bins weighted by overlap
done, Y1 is 2977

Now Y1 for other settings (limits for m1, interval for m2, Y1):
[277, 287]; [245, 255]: 2419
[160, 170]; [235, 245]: 2994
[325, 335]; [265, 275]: 2998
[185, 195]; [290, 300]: 2992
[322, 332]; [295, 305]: 2971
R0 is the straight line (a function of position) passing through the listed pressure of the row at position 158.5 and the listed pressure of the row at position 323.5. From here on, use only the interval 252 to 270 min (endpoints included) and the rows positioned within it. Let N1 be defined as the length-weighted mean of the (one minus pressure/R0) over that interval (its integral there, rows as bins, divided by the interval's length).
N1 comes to 0.11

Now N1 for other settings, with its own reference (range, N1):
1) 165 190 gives 0.02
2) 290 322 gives 0.01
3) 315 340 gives 0.01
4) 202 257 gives 0.07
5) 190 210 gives 0.01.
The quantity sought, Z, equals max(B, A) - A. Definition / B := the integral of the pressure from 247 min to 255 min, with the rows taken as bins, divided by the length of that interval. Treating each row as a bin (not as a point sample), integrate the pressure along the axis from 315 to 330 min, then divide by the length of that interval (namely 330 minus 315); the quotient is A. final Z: 0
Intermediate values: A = 332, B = 278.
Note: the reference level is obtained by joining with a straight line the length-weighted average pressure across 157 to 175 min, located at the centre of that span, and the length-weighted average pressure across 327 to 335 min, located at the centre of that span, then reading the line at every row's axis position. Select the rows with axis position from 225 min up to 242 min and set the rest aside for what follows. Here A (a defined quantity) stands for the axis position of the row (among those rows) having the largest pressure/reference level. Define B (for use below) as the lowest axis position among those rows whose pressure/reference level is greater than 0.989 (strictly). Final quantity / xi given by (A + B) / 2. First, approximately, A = 226.0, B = 226.0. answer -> 226.0 min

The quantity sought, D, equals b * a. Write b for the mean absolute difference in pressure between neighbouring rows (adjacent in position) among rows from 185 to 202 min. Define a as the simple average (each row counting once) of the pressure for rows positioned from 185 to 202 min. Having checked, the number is 2316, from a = 332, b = 7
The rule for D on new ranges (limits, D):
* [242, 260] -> 2811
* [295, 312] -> 1472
